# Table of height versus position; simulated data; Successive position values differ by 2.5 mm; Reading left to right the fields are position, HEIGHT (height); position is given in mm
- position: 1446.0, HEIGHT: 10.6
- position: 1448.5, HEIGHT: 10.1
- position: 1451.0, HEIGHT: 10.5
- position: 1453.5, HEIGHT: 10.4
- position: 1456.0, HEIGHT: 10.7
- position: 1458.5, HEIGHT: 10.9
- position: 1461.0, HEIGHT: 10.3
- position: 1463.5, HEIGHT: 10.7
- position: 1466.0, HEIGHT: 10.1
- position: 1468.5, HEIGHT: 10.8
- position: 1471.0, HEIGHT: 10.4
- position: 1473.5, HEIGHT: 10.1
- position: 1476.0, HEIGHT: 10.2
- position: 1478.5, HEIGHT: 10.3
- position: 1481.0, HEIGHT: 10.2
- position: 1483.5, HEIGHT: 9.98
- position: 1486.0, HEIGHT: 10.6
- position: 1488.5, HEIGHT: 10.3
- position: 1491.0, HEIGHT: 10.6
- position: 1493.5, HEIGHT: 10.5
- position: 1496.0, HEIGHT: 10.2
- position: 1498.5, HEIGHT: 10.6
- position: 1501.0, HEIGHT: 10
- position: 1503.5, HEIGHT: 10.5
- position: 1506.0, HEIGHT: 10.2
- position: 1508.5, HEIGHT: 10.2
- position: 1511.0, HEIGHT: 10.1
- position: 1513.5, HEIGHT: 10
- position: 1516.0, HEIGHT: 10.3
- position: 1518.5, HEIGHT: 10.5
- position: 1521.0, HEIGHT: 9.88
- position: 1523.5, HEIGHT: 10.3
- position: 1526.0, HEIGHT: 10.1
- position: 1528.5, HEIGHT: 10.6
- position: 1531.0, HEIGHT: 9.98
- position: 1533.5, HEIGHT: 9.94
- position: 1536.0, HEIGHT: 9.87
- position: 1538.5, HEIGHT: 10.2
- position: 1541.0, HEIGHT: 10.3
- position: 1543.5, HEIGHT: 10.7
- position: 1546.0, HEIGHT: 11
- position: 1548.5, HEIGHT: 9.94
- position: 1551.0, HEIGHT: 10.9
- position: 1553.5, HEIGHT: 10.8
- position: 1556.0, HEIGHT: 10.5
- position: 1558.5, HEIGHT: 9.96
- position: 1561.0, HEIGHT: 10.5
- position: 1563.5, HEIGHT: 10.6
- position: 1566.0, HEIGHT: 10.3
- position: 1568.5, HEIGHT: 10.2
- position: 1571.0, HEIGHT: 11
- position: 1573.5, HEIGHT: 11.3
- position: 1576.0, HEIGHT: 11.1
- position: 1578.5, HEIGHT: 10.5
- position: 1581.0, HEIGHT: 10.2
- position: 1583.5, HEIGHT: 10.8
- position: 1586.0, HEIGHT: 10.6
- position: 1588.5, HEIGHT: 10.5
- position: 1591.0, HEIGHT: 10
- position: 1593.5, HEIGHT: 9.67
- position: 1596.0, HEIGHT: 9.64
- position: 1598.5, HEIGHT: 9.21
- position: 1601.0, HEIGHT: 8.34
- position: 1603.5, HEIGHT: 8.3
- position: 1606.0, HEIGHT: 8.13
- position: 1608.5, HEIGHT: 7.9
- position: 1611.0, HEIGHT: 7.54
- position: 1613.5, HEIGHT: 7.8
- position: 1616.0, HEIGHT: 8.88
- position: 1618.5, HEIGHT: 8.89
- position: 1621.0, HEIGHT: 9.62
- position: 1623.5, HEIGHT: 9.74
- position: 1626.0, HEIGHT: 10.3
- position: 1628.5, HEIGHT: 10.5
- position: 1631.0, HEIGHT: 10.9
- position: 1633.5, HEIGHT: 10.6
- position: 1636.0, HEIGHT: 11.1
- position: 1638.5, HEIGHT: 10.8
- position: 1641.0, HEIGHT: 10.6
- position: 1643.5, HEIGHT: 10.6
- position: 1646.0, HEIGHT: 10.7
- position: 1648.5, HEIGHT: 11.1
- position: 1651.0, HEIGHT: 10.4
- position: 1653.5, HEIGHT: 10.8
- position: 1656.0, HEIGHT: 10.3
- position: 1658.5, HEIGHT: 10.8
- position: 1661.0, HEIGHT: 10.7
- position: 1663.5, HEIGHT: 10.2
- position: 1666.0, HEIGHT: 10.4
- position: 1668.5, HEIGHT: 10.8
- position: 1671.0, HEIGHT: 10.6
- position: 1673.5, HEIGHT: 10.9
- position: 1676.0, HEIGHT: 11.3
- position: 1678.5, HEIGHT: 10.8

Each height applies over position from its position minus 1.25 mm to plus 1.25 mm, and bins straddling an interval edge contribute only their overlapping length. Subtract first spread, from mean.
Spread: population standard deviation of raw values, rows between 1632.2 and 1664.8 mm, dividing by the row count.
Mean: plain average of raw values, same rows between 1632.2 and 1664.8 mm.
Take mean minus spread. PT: 10.4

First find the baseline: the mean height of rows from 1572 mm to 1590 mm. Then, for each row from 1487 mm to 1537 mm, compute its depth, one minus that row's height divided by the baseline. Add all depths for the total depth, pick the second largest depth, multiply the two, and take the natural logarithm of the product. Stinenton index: -2.7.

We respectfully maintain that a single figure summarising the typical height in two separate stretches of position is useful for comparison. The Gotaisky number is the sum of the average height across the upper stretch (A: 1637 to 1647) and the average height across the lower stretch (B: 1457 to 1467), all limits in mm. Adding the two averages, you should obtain 21.2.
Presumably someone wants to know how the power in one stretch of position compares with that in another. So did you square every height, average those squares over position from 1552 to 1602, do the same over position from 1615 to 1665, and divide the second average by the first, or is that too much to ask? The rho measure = 1.02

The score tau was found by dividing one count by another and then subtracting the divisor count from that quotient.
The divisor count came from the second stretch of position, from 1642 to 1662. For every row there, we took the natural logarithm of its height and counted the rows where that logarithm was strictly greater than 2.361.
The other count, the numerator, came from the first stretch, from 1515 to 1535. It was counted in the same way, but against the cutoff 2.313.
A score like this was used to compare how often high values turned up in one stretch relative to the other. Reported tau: -4.20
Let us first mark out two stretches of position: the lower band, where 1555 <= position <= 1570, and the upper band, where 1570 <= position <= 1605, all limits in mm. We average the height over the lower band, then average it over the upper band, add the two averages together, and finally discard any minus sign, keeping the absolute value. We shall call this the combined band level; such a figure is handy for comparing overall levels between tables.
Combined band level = 20.4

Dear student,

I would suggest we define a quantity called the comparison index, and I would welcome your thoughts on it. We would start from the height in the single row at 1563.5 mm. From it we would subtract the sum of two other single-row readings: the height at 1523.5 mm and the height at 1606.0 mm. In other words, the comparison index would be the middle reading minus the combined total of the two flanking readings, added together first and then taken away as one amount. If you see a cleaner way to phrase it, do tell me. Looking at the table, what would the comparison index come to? -7.8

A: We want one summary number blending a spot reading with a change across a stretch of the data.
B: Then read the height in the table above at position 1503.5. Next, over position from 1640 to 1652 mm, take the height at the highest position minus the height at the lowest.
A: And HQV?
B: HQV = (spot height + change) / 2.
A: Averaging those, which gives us 5.15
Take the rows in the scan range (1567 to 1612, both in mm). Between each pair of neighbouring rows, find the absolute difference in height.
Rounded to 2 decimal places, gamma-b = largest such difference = 0.87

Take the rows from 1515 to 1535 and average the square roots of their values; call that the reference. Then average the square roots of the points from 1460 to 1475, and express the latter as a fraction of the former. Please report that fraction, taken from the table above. 1.01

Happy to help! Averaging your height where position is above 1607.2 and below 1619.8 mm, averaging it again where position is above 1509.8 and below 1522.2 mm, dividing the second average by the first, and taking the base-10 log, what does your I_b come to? 0.093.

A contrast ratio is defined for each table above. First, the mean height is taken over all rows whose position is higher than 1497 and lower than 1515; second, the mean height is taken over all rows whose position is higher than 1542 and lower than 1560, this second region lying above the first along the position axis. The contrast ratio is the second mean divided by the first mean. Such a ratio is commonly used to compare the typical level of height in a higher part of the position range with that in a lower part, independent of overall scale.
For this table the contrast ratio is 1.03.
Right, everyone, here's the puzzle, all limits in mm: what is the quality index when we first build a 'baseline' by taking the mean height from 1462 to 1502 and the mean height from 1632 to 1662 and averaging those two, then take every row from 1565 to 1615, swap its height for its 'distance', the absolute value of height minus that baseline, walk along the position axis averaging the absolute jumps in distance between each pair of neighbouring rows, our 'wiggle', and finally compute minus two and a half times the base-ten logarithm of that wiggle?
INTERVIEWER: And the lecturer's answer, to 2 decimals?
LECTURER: 1.43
